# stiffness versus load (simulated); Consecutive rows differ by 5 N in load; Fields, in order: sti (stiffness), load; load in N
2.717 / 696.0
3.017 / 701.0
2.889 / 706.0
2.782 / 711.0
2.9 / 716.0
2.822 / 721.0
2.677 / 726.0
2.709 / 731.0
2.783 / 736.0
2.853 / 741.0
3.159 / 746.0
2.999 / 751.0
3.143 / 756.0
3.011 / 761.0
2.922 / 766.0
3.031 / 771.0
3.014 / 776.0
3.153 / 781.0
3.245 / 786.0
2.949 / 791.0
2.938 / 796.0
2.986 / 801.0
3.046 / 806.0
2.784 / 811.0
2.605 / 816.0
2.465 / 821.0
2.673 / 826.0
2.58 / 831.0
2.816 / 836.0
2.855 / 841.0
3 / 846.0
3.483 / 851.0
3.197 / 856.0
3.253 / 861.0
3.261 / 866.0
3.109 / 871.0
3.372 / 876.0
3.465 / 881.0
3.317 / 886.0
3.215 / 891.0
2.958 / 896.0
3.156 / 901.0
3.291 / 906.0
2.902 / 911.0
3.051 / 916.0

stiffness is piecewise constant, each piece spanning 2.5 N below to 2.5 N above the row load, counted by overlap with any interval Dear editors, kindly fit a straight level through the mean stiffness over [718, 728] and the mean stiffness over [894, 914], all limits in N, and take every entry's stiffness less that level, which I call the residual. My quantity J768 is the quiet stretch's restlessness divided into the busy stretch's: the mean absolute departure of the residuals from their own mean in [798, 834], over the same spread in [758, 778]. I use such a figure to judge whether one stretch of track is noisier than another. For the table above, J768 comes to 5.6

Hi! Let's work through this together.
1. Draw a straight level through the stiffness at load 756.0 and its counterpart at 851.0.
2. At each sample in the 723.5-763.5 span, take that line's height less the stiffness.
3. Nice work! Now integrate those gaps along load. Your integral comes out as 7.3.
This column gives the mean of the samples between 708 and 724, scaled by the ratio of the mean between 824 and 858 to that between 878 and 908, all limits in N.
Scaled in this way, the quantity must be 2.58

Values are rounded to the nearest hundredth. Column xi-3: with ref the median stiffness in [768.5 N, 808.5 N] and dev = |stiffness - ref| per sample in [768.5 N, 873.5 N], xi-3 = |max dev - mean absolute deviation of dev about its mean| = 0.43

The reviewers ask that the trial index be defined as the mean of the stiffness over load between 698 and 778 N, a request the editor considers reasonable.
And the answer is 2.92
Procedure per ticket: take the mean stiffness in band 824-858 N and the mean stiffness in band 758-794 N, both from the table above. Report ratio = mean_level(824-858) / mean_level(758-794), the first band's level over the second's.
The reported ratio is 0.97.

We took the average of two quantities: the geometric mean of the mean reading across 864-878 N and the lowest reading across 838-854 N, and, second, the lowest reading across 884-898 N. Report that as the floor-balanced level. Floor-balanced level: 3.00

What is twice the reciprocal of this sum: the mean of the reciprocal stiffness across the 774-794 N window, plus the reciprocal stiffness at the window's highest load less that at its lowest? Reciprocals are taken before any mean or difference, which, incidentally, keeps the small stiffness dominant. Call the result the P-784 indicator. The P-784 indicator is 6.0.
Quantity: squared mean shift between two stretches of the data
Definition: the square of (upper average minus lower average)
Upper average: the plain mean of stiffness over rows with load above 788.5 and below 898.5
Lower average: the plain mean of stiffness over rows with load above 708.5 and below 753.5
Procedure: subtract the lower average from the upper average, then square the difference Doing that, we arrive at 0.026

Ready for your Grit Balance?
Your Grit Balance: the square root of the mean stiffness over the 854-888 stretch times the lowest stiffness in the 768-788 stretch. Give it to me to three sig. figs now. 3.15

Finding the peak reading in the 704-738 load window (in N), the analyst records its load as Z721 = 716.0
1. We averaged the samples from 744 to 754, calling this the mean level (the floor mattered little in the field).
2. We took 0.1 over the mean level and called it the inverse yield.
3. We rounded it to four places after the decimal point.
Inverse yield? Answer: 0.0325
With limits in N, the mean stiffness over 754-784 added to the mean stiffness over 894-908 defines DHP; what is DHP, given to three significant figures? 6.18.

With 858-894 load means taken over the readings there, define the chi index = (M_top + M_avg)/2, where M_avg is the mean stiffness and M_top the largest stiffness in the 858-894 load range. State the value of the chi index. 3.37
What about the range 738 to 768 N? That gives 3.09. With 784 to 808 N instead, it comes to 3.14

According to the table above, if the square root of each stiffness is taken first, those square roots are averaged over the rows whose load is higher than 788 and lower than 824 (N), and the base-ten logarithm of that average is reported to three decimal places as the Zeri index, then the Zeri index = 0.225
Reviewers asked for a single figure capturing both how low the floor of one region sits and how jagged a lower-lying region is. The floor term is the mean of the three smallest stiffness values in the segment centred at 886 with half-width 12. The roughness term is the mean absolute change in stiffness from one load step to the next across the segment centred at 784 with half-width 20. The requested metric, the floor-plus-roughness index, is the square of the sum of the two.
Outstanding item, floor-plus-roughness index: 10.7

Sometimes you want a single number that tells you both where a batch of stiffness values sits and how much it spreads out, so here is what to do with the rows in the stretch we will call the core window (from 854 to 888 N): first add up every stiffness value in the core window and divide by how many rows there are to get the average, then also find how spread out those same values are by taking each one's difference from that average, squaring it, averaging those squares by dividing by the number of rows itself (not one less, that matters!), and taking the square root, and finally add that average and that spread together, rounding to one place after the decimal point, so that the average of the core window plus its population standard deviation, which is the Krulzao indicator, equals 3.4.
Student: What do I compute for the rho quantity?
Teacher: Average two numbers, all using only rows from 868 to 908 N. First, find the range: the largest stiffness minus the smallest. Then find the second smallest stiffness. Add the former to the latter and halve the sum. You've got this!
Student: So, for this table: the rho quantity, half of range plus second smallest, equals 1.81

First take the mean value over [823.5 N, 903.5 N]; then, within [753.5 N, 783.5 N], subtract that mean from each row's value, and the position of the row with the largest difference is 781.0 N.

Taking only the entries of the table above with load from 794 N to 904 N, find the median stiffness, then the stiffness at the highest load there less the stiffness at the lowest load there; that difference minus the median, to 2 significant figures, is -2.8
